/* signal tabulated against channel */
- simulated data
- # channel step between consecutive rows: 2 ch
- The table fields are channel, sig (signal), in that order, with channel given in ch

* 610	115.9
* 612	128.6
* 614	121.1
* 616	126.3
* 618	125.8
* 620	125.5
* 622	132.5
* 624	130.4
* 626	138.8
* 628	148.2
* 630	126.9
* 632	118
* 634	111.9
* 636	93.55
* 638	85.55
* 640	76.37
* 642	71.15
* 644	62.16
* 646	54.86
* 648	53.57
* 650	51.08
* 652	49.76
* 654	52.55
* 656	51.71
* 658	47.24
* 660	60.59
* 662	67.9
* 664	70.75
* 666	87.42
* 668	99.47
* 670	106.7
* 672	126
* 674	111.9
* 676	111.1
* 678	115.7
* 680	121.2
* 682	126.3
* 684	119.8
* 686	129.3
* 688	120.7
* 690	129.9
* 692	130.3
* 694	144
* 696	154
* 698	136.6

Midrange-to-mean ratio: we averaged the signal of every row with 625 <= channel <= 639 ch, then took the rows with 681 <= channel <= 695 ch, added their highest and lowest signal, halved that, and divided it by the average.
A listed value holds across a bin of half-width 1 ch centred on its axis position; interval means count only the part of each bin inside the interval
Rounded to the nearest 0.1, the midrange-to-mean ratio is 1.1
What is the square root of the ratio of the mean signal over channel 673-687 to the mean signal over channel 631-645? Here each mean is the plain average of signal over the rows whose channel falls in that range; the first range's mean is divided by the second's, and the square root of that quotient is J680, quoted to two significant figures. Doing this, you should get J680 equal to 1.2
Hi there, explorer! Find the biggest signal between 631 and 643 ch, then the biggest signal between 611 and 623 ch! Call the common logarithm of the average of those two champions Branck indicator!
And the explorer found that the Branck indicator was 2.10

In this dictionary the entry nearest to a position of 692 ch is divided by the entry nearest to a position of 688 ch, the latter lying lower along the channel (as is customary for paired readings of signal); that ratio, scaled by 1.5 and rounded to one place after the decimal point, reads 1.6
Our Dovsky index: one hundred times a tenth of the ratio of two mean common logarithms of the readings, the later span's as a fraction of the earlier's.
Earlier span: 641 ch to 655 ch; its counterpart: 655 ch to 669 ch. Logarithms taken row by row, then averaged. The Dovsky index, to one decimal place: 10.5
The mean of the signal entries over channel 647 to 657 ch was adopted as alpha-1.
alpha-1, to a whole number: 52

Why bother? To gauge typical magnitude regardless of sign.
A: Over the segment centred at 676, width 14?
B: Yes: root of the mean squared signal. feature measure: 117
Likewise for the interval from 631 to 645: 90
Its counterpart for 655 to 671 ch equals 77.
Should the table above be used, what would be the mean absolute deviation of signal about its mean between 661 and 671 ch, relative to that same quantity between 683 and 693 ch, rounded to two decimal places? 2.98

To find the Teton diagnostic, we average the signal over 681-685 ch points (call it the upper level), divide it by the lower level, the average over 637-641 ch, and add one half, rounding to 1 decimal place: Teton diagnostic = 2.0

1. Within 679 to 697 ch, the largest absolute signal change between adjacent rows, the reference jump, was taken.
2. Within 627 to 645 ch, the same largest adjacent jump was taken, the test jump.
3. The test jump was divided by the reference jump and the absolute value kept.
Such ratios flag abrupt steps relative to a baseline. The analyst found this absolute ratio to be 1.55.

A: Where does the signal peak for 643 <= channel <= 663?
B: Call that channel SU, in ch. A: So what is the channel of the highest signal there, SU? 662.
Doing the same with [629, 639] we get 630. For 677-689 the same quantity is 686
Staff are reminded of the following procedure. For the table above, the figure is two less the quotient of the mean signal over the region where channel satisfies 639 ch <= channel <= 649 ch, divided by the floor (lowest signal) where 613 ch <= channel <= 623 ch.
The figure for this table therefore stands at 1.5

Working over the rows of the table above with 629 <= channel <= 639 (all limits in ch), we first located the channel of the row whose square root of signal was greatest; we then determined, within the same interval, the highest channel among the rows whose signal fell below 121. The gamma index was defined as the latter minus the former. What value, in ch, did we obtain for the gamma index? 8 ch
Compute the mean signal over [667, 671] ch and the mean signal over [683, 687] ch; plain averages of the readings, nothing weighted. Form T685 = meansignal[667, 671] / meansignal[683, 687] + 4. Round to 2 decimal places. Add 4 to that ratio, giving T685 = 4.83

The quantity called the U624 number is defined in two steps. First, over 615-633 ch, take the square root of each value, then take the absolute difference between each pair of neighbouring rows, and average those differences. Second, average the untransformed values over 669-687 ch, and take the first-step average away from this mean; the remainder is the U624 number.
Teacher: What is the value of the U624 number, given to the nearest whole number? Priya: 118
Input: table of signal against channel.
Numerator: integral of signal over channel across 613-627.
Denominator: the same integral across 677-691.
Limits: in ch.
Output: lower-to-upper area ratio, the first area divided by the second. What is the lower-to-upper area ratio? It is 1.0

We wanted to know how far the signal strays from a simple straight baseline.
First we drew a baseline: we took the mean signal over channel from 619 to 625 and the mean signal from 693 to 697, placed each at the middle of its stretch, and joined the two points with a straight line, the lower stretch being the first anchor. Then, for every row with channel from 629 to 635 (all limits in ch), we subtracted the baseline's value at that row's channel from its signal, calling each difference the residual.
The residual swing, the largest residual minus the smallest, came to 16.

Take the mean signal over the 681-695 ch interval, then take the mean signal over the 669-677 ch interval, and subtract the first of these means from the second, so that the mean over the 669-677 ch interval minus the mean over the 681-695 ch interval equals -15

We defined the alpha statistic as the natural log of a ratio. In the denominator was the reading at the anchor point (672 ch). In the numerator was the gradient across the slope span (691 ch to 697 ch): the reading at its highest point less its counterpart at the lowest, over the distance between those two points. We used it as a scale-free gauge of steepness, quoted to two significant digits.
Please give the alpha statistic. -3.1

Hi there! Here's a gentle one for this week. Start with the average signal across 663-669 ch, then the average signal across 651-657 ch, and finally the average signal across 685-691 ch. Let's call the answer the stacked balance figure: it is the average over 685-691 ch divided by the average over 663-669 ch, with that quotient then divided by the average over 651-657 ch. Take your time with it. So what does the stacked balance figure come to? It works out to 0.029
